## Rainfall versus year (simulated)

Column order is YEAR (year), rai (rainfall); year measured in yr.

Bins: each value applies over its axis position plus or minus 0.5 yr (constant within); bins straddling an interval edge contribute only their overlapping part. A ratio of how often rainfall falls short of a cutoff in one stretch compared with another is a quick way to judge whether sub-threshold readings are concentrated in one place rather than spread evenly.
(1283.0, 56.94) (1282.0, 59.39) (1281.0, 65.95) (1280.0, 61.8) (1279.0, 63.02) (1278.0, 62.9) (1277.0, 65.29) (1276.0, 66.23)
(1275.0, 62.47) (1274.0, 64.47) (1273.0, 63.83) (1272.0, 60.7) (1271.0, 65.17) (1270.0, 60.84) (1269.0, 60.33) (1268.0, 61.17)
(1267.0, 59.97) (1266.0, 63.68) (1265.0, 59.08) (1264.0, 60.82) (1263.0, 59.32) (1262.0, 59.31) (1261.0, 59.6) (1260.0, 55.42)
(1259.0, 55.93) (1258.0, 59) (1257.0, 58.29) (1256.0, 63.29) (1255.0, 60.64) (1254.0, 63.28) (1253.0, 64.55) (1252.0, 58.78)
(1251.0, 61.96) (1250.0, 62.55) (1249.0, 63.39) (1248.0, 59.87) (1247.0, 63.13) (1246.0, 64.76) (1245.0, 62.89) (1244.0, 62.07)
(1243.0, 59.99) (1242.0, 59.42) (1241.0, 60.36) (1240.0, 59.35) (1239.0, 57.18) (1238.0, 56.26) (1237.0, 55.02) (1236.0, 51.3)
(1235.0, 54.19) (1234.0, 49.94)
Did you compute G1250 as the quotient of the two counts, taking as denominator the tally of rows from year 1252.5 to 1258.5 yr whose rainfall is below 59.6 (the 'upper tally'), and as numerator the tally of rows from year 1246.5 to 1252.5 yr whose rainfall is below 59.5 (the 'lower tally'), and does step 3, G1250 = 0.5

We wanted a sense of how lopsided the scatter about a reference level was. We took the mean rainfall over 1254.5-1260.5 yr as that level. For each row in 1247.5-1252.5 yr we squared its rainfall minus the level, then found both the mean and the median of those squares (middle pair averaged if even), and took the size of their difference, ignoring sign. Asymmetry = 1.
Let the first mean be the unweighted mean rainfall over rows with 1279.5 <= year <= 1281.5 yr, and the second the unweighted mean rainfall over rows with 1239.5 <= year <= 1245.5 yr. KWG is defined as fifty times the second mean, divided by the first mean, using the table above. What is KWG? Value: 47.5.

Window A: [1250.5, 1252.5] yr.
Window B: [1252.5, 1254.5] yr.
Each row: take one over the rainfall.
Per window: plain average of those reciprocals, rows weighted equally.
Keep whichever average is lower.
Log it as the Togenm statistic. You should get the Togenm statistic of 0.0156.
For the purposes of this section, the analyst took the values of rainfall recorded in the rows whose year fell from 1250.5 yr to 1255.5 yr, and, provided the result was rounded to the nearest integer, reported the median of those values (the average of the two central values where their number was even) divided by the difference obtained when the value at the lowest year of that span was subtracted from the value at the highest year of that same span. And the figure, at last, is -47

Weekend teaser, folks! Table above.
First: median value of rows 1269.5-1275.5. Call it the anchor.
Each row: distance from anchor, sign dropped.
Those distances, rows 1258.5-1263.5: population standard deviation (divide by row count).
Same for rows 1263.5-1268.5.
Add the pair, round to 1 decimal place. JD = 3.0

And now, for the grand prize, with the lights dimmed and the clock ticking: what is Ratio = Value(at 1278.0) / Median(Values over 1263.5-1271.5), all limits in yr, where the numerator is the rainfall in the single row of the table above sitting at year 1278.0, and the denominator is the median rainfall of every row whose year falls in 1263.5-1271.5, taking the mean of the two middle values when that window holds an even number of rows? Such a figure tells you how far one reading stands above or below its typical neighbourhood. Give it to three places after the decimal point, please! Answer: 1.034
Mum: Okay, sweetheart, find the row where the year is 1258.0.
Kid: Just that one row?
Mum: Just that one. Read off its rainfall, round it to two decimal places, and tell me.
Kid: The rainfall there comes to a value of 59.00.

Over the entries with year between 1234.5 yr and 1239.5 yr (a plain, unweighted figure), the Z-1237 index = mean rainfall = 55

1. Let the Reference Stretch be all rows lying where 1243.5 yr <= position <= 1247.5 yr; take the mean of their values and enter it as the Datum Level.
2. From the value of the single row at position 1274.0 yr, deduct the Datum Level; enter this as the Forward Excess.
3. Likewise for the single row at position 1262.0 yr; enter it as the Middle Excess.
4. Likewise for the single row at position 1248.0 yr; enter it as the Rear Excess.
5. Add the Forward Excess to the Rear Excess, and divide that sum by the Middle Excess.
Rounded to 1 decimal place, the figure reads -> 0.5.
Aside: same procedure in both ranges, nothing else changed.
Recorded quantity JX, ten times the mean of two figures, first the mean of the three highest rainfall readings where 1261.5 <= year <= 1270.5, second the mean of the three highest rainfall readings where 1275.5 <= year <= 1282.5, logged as 639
